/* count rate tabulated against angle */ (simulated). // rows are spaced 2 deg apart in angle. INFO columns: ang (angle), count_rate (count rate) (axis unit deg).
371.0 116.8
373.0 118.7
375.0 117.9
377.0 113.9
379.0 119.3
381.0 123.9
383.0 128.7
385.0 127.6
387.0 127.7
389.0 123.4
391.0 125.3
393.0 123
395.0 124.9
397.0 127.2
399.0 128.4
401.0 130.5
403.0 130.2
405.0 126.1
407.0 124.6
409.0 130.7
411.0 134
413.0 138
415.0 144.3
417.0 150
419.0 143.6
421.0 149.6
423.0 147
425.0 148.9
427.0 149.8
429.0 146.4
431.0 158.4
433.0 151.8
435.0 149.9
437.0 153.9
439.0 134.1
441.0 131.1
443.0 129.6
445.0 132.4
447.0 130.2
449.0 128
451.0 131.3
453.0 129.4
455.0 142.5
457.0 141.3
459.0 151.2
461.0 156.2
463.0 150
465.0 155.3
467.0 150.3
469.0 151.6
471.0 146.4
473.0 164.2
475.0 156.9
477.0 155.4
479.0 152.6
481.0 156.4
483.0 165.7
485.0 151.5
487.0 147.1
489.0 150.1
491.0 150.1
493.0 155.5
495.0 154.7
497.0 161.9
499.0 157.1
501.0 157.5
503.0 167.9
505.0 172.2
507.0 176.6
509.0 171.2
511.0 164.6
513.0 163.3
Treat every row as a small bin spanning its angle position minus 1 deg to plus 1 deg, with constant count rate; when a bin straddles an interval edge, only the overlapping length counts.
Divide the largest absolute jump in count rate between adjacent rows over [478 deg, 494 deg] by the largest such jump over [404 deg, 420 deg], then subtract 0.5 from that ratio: 1.7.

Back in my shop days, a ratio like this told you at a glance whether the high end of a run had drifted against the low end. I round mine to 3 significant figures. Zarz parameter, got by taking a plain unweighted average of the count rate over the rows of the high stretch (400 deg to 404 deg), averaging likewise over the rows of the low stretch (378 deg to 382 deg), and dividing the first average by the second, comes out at 1.07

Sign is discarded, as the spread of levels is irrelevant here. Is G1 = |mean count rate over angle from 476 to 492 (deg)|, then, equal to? 154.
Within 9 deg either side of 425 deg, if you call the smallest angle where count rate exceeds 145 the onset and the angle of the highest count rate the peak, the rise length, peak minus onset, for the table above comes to 14 deg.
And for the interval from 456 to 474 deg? 14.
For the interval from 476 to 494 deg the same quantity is 6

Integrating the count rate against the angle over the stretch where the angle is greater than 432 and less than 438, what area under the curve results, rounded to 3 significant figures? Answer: 911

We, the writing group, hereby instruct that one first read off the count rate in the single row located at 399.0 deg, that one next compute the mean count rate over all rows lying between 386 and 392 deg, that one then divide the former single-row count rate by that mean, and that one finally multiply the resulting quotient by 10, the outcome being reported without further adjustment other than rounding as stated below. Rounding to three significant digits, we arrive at 10.2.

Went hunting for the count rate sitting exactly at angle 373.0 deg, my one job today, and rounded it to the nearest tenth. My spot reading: 118.7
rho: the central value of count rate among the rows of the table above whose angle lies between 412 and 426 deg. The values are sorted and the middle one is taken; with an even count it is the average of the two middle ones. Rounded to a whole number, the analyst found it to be 147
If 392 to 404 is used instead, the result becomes 128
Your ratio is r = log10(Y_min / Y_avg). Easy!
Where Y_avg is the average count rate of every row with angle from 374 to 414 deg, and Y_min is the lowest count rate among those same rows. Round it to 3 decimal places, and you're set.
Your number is -0.045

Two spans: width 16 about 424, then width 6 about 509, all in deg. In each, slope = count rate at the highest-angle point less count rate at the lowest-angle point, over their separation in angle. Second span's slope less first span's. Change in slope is -3.6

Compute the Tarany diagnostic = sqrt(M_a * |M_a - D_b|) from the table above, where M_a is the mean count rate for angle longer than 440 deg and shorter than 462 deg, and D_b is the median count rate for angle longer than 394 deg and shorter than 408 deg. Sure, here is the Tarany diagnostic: 36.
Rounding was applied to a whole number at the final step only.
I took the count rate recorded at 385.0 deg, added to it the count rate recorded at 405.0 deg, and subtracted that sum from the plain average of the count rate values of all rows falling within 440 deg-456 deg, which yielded -122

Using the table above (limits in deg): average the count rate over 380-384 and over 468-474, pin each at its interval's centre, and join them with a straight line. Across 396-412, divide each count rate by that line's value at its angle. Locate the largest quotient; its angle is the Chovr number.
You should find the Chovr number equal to 411.0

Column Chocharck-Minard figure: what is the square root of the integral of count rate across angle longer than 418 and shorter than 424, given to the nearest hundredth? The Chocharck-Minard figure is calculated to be 29.67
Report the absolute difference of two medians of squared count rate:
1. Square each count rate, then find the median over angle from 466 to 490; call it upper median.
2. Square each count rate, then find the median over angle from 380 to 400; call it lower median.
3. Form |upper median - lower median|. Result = 7195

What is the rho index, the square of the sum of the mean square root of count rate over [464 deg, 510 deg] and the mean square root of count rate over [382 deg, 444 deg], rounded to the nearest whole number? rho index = 588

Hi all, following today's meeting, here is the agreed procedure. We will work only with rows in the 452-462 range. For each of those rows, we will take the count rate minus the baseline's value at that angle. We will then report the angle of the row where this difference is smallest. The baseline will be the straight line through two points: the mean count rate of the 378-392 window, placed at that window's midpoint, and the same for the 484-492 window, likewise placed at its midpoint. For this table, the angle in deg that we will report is 453.0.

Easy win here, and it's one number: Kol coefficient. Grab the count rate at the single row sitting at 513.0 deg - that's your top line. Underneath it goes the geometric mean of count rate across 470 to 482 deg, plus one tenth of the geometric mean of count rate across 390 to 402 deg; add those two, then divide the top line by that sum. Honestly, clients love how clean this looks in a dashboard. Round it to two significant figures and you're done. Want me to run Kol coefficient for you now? 0.97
